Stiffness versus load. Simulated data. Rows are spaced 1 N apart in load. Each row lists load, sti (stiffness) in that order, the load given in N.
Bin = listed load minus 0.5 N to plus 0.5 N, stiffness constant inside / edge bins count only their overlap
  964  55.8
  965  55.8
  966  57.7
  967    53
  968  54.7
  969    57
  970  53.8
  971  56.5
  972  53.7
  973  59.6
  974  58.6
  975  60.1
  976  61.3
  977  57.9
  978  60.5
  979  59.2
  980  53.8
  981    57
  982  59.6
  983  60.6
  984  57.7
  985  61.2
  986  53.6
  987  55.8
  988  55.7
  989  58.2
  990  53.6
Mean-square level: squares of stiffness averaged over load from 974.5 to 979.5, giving 3577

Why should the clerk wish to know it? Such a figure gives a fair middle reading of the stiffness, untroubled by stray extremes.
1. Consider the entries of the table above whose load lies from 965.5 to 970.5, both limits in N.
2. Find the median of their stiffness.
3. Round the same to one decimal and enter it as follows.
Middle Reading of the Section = 54.7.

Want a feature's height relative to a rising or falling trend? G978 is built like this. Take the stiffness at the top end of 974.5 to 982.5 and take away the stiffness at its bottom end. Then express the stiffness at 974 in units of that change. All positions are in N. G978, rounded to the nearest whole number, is -117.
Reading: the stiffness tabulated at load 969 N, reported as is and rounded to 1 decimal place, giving 57.0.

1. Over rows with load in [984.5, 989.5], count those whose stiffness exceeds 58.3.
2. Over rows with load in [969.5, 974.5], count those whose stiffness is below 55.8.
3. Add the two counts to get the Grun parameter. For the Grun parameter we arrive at 3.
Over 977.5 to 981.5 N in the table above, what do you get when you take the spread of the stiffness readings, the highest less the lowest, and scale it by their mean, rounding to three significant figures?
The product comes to 386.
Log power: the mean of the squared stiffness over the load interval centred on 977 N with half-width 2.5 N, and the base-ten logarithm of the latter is 3.55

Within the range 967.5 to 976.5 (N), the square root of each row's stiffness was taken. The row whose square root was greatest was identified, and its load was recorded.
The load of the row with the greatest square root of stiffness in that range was 976 N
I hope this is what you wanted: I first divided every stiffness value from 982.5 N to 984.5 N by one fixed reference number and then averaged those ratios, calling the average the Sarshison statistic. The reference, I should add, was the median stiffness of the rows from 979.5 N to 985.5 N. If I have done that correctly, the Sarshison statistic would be 1.01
